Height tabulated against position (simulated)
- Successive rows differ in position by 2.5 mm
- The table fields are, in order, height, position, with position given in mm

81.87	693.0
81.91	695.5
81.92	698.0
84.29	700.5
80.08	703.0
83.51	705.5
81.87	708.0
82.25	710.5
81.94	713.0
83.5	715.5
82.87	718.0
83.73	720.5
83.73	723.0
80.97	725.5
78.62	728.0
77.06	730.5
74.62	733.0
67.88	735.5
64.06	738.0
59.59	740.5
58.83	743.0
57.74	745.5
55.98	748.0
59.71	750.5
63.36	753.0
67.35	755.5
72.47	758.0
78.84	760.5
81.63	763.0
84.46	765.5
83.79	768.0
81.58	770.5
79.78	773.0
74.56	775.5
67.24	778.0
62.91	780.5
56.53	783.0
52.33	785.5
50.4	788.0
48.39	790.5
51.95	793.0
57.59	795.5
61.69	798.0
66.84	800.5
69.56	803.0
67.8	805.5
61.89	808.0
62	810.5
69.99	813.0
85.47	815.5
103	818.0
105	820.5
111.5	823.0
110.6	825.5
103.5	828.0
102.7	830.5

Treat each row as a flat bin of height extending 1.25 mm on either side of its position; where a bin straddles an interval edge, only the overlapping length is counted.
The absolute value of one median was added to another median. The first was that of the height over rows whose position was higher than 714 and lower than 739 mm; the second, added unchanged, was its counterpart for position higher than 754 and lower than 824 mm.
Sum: 148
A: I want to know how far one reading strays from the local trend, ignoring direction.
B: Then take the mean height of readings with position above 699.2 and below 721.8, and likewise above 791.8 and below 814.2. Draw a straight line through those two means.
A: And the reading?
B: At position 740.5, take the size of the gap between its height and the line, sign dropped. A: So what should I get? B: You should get 16.8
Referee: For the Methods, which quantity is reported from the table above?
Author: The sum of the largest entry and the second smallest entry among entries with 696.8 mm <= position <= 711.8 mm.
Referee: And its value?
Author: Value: 166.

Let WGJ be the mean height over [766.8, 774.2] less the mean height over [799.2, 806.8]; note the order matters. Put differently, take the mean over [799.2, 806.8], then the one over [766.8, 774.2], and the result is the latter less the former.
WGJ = 14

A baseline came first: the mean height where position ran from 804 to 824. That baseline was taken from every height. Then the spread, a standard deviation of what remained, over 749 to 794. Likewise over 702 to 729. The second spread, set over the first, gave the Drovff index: 0.13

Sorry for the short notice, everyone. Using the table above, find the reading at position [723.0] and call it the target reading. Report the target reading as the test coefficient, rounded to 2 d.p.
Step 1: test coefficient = 83.73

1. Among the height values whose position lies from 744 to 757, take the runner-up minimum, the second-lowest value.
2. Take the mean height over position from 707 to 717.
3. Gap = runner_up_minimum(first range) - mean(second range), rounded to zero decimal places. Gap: -25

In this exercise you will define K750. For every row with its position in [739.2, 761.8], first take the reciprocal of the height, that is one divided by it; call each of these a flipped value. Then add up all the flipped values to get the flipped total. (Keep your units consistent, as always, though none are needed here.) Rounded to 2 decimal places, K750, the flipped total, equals 0.14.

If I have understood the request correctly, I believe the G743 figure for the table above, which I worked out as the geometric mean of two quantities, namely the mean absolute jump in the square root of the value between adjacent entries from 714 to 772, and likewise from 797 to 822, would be 0.247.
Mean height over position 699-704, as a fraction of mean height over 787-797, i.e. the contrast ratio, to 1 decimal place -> 1.6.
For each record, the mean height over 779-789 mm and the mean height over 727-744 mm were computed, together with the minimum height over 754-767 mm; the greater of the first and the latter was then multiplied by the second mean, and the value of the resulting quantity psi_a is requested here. 4625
